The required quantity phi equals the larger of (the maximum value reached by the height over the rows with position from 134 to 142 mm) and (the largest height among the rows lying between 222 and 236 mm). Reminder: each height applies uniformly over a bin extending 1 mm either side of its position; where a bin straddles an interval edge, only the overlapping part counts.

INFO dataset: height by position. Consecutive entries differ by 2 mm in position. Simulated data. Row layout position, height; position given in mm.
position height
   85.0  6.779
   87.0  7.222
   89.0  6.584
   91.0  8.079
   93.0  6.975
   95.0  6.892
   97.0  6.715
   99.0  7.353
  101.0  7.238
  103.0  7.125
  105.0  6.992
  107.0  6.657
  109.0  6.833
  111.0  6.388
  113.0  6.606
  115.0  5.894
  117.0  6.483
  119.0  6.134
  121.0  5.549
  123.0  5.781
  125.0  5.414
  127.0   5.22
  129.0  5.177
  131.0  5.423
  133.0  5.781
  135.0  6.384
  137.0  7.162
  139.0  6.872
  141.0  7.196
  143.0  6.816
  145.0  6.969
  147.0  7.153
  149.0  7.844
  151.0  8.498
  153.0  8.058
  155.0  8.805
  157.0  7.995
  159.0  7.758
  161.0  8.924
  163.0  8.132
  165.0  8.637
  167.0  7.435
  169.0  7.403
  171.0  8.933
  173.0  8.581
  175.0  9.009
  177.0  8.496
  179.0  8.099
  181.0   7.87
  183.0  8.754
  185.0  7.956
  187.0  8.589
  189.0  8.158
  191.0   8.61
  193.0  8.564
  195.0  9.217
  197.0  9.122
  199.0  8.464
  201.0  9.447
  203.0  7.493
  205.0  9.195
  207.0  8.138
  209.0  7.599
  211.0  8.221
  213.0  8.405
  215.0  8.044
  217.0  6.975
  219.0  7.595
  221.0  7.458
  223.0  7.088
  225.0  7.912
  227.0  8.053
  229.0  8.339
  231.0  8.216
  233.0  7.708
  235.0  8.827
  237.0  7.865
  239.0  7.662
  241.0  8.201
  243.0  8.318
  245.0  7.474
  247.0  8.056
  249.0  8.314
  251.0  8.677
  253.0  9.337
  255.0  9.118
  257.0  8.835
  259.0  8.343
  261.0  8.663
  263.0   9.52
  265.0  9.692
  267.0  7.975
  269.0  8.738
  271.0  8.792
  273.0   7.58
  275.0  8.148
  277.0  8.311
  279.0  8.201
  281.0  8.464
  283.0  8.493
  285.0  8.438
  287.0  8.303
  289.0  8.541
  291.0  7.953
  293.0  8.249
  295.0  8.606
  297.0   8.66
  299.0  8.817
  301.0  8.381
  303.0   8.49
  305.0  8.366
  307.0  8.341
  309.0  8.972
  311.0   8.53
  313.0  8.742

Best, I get 8.83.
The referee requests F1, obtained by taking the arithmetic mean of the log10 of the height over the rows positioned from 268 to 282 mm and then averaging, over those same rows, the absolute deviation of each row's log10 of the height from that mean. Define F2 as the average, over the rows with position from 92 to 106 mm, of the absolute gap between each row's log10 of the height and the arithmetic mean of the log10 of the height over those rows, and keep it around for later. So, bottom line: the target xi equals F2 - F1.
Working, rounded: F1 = 0.0155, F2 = 0.010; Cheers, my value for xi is -0.005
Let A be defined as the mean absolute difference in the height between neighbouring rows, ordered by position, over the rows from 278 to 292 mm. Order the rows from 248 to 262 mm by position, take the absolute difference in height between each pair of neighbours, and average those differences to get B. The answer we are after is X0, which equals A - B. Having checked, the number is -0.2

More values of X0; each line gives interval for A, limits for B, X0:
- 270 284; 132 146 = 0.0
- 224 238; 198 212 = -0.6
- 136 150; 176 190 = -0.2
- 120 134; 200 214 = -0.8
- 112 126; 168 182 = -0.1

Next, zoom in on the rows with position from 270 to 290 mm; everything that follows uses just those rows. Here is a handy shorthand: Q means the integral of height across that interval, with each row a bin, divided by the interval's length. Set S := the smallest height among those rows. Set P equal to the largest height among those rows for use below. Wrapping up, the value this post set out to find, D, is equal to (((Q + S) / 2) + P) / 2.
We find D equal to 8.37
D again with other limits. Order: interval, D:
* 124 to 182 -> 7.66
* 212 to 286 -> 8.66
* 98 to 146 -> 6.57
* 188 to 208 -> 8.76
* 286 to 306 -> 8.51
